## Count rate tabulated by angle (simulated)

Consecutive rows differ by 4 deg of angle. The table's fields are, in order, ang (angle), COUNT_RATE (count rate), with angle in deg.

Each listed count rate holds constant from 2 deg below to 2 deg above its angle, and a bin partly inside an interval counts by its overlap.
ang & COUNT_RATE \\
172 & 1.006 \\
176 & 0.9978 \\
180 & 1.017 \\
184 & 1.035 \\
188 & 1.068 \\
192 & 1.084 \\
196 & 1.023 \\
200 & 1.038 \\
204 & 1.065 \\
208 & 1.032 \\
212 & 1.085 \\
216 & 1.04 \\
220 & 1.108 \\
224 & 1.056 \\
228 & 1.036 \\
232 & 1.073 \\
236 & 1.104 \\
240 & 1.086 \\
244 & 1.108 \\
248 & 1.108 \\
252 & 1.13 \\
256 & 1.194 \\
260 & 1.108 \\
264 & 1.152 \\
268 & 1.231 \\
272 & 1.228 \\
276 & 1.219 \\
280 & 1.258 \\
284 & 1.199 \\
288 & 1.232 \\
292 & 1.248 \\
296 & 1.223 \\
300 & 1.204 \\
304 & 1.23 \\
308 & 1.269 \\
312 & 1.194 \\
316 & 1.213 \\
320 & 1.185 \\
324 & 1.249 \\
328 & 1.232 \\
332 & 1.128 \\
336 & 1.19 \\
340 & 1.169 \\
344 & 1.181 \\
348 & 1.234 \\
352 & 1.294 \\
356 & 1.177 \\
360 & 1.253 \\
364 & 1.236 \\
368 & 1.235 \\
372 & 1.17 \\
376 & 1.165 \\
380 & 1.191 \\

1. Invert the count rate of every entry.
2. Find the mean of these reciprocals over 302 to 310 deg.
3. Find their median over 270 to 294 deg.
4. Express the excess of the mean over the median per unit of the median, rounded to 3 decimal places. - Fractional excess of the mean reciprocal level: -0.015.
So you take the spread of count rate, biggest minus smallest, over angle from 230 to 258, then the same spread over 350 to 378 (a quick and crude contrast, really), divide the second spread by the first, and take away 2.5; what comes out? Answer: -1.43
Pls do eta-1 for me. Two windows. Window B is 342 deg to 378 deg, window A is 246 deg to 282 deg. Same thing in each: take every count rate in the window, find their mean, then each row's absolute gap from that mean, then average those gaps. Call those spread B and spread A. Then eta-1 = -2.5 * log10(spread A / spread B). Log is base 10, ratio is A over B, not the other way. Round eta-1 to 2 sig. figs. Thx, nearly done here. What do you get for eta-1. -0.30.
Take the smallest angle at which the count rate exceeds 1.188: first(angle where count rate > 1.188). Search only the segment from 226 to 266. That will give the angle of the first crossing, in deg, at 256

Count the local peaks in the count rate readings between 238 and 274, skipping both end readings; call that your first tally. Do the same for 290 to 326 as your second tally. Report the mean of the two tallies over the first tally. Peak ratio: 1.0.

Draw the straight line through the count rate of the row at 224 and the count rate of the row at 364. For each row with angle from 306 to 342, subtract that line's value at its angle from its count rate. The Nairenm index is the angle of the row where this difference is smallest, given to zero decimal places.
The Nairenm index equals 332 deg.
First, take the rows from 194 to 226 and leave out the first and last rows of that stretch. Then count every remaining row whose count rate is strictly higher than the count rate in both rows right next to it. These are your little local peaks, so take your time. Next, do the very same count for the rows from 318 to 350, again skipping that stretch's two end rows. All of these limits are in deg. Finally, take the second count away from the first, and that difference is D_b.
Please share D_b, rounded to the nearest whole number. 1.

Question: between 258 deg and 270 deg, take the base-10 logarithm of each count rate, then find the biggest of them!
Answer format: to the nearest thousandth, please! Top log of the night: 0.090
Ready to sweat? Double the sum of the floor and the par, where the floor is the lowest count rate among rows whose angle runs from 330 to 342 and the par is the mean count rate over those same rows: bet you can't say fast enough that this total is 4.58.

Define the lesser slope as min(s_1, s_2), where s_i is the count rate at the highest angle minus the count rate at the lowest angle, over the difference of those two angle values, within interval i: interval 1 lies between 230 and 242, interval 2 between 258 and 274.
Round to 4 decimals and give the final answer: 0.0016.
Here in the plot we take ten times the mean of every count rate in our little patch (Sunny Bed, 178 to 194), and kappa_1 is 10.5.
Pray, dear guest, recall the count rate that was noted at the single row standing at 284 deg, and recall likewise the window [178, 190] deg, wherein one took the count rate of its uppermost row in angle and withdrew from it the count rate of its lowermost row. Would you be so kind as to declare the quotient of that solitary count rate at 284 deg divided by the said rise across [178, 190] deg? 24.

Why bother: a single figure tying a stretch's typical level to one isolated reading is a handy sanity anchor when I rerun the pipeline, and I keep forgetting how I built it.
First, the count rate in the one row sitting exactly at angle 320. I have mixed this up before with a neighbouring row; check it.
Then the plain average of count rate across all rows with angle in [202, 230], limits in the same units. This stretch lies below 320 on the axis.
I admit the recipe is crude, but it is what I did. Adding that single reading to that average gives 2.25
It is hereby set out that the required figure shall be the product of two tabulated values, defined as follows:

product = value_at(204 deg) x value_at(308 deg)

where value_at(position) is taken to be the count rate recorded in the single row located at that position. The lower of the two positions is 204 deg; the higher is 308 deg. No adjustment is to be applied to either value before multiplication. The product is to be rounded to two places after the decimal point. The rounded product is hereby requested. 1.35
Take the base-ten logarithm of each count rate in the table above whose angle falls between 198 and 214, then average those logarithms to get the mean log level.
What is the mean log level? 0.023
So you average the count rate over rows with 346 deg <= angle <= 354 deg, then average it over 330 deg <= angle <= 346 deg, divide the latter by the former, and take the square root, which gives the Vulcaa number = 0.961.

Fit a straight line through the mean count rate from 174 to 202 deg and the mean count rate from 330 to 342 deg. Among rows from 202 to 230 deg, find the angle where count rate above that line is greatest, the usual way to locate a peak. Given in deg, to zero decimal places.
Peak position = 220 deg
